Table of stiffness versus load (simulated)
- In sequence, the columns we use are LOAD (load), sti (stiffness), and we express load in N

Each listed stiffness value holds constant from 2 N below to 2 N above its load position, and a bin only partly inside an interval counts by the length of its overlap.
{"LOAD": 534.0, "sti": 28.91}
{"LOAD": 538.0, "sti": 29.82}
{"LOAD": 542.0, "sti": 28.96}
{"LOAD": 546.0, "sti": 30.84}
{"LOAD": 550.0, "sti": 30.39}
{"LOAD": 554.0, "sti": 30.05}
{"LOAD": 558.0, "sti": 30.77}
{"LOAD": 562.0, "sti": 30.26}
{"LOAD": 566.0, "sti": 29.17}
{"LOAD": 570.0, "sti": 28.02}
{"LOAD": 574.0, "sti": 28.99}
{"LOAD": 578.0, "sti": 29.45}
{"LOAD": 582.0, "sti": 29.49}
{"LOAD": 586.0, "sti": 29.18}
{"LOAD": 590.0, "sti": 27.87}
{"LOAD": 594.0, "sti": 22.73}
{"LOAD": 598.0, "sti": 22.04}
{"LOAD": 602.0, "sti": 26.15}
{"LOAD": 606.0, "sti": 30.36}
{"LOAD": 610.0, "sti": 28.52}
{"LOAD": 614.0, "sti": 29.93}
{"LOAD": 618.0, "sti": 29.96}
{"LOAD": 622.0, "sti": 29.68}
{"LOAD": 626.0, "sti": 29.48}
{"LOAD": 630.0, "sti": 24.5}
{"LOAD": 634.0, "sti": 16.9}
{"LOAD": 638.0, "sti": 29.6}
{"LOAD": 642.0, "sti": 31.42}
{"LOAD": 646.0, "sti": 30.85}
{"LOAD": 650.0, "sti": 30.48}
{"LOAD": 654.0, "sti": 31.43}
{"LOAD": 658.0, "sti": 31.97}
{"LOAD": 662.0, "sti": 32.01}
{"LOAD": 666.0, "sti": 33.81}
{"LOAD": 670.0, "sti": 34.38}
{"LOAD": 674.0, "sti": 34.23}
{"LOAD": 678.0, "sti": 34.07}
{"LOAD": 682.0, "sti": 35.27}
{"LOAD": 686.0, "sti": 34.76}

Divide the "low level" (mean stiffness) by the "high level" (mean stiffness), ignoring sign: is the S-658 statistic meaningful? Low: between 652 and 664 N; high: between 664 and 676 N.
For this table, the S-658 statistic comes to 0.93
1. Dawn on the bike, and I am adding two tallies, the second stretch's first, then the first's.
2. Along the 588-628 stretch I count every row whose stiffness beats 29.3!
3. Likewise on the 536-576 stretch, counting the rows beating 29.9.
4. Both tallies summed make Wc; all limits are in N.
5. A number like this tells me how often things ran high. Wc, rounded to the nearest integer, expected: 10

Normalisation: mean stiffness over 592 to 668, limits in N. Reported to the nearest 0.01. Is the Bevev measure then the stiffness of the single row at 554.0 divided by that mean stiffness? 1.05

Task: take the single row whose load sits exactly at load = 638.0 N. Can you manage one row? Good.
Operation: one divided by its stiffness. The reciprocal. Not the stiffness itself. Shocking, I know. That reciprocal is 0.0338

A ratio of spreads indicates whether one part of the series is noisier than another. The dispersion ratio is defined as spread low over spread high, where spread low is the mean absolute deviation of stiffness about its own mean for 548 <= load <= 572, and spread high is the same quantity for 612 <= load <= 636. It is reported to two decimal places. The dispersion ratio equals 0.20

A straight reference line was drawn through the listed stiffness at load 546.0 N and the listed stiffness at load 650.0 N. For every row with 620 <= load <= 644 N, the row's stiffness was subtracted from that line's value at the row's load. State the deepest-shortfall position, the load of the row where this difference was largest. 634.0 N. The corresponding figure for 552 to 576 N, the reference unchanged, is 570.0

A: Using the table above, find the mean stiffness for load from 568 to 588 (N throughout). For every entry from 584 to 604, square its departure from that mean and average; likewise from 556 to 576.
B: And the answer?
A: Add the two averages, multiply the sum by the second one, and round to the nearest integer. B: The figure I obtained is 23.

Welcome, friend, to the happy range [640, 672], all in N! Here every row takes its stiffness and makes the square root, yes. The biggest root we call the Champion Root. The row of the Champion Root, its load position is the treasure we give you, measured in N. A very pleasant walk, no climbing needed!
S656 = 670.0 N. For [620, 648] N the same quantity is 642.0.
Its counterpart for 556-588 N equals 558.0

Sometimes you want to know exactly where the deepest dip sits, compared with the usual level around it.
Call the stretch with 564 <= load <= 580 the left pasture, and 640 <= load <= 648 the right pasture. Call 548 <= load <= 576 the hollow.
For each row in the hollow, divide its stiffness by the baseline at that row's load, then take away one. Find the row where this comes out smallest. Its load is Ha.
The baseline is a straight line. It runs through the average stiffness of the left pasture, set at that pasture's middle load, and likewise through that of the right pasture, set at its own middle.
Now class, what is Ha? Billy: 570.0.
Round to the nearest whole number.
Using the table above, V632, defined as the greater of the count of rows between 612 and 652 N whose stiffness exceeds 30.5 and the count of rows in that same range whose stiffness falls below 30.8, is 8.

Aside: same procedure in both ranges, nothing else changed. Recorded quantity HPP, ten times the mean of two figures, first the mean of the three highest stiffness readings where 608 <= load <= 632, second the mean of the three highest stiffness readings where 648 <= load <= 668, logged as 312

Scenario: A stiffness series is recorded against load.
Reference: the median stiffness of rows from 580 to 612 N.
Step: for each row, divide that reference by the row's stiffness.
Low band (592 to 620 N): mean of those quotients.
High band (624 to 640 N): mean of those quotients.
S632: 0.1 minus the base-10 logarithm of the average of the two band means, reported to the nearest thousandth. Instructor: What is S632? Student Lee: 0.051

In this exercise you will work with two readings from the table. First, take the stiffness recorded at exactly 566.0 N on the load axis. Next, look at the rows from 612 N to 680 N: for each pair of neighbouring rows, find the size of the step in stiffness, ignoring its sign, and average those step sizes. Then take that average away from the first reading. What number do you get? 27.1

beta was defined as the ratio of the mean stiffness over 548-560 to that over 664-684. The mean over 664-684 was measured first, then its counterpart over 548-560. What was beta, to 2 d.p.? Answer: 0.89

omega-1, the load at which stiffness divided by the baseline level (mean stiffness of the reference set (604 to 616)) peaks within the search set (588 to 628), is 606.0 N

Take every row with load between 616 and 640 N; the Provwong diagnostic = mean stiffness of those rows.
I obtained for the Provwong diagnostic 26.7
